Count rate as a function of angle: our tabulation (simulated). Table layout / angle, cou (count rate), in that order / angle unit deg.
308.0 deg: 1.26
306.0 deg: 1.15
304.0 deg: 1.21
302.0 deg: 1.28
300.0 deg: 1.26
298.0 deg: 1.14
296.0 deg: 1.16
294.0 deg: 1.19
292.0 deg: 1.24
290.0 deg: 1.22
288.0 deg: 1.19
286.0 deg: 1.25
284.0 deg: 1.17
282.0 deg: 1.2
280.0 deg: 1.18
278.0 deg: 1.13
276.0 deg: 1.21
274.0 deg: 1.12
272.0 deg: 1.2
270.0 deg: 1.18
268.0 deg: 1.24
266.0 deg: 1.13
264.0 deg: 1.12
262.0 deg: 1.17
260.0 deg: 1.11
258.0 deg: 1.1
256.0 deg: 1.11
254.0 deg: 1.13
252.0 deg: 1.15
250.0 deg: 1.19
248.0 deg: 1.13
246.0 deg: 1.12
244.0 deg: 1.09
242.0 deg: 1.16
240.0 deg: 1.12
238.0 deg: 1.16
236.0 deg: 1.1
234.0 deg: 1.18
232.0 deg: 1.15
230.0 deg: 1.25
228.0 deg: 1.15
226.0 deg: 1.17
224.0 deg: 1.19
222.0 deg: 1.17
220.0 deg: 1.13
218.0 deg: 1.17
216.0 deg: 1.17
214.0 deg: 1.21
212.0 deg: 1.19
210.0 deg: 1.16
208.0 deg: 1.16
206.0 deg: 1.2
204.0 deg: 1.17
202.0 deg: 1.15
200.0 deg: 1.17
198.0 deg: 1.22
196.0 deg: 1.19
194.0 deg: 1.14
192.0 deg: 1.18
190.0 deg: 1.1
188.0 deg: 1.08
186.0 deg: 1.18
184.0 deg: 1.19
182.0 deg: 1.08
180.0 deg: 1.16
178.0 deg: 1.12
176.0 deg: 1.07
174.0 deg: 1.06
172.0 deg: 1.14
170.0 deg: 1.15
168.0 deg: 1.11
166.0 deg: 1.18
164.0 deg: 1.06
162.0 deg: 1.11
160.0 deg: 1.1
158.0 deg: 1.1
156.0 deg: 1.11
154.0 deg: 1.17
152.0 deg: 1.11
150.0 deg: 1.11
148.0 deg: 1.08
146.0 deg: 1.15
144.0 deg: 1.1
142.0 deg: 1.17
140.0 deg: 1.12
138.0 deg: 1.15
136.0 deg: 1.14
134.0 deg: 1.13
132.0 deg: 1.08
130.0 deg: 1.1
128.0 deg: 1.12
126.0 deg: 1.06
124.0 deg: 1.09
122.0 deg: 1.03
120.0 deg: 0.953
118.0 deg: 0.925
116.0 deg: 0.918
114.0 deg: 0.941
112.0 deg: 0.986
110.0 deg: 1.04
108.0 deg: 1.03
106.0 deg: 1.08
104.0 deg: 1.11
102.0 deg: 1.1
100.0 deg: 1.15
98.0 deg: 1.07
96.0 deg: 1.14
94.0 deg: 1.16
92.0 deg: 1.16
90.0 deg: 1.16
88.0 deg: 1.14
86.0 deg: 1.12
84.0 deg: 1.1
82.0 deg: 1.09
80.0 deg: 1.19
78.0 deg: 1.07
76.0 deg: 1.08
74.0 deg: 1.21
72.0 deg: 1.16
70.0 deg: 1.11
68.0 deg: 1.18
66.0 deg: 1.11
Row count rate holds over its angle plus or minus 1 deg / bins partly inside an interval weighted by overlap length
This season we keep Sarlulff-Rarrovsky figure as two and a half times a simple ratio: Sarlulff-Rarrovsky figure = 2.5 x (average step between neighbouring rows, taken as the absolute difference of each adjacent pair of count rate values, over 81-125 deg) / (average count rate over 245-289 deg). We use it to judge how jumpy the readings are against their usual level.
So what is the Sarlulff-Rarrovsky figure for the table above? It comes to 0.070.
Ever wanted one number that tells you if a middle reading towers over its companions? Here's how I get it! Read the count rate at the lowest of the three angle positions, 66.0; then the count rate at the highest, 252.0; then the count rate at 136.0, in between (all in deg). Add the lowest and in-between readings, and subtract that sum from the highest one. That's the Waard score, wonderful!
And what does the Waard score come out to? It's -1.10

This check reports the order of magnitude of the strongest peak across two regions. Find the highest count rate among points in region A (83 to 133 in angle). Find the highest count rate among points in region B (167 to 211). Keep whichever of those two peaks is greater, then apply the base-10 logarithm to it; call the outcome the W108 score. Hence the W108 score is 0.086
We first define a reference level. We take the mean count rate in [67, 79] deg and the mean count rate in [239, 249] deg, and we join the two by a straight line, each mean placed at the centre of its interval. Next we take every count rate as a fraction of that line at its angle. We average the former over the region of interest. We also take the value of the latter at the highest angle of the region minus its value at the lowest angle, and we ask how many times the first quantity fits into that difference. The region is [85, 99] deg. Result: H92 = -0.043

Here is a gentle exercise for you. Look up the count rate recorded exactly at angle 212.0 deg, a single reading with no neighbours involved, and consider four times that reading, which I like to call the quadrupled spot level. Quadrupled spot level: 4.76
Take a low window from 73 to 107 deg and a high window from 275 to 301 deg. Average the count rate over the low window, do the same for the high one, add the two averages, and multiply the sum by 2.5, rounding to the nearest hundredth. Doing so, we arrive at 5.80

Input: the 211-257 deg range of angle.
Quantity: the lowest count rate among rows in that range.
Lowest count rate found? 1.09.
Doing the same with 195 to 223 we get 1.13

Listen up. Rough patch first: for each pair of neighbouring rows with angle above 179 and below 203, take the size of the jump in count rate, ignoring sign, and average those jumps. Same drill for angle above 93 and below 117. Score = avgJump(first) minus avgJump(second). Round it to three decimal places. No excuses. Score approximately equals 0.013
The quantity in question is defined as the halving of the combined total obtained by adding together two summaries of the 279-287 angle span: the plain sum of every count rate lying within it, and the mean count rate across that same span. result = 3.0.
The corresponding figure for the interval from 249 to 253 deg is 1.8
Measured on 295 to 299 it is 1.7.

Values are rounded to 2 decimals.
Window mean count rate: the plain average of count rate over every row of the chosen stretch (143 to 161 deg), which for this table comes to 1.11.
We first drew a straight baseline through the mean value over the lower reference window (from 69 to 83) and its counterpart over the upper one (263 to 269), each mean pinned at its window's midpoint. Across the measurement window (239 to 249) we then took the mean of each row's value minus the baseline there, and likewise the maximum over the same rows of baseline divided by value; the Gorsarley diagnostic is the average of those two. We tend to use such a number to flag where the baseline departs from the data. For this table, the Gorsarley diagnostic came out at 0.514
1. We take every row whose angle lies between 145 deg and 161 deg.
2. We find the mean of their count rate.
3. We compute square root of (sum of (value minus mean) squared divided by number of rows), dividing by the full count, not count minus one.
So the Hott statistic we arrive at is 0.0274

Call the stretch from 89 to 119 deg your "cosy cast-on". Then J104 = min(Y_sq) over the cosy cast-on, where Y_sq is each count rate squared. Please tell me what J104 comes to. 0.84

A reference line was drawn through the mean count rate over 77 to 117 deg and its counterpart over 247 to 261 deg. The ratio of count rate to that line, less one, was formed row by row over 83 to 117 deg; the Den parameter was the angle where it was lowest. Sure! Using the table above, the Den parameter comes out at 116.0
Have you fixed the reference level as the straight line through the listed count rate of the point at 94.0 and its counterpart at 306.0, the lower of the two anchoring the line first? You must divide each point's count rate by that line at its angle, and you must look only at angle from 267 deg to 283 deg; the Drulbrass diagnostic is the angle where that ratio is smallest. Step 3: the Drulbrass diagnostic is 274.0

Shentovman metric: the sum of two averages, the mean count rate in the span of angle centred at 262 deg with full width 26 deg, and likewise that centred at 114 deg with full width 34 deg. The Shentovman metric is 2.19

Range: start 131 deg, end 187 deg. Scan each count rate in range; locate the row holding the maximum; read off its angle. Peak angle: 184.0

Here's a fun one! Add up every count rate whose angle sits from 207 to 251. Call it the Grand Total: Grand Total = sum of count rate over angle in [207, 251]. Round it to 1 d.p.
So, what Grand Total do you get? 25.5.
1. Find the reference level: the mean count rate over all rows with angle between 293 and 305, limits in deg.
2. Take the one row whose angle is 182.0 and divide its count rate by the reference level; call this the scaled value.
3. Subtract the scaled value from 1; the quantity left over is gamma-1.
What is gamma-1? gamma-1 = 0.10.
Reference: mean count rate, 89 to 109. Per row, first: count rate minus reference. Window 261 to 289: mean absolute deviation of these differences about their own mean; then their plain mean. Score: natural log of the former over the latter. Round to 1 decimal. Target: -0.6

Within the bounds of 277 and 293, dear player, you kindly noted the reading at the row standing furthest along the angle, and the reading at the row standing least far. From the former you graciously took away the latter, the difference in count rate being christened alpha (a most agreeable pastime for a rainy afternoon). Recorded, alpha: 0.110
